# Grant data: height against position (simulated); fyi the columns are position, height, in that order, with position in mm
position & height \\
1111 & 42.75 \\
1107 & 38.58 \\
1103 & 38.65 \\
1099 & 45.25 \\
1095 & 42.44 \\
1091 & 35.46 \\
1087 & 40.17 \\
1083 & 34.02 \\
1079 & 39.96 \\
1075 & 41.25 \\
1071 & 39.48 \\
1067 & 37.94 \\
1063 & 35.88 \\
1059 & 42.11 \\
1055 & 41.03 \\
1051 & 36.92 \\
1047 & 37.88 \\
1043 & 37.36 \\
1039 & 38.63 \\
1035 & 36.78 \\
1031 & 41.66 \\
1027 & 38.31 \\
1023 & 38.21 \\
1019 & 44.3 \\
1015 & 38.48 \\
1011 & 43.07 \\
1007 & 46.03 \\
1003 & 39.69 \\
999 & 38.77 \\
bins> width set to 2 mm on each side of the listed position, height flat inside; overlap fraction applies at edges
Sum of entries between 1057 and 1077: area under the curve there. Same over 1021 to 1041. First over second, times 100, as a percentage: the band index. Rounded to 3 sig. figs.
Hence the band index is 102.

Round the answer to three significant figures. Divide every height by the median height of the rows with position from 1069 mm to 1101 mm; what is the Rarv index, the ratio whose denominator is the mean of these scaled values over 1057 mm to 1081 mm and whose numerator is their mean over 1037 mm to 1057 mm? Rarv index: 0.973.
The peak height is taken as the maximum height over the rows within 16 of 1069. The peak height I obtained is 42.11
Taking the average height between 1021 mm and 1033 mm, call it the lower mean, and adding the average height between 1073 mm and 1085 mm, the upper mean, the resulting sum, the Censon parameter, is 78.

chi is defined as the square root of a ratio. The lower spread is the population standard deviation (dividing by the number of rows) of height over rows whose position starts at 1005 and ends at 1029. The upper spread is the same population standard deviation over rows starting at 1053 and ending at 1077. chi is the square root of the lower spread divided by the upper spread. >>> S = 1.22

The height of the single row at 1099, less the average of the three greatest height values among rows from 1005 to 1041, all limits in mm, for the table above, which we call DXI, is 1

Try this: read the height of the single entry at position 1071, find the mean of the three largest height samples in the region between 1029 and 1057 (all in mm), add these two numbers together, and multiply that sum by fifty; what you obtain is 3996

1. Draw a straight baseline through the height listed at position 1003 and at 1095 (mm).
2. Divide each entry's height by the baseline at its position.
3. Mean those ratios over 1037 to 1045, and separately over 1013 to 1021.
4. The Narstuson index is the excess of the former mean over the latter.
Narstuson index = -0.10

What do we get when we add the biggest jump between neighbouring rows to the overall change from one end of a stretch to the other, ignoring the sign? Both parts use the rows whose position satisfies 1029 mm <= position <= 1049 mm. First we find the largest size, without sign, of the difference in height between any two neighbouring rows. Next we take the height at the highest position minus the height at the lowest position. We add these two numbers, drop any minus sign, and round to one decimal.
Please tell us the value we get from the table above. 1.1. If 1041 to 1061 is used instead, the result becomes 8.9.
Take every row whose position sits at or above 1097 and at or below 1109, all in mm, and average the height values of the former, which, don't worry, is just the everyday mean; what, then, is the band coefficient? 40.8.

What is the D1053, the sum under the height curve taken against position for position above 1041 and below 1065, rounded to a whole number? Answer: 925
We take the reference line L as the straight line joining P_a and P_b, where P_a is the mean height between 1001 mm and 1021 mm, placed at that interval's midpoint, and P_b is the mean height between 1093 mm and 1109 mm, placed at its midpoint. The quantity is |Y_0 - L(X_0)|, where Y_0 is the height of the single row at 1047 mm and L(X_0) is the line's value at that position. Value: 4.0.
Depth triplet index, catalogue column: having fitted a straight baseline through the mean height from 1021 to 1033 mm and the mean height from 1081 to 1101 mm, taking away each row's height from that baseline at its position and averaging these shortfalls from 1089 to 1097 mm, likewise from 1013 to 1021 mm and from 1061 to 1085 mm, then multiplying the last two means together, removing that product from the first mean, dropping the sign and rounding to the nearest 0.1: 3.2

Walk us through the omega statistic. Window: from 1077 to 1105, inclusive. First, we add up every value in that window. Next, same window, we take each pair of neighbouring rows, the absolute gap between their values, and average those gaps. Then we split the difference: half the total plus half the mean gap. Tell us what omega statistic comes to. 141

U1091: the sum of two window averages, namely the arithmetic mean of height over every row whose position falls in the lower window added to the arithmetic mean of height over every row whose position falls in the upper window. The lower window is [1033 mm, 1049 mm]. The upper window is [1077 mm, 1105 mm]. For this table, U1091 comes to 77.1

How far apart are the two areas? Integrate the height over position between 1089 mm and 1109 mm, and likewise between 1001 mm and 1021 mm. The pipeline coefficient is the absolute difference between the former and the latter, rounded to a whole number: 45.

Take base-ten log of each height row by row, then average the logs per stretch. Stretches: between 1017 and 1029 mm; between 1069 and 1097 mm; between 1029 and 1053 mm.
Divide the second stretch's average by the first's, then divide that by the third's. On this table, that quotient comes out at 0.627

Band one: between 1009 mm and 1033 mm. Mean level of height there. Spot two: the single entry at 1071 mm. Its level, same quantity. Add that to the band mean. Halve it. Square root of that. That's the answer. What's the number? 6.33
